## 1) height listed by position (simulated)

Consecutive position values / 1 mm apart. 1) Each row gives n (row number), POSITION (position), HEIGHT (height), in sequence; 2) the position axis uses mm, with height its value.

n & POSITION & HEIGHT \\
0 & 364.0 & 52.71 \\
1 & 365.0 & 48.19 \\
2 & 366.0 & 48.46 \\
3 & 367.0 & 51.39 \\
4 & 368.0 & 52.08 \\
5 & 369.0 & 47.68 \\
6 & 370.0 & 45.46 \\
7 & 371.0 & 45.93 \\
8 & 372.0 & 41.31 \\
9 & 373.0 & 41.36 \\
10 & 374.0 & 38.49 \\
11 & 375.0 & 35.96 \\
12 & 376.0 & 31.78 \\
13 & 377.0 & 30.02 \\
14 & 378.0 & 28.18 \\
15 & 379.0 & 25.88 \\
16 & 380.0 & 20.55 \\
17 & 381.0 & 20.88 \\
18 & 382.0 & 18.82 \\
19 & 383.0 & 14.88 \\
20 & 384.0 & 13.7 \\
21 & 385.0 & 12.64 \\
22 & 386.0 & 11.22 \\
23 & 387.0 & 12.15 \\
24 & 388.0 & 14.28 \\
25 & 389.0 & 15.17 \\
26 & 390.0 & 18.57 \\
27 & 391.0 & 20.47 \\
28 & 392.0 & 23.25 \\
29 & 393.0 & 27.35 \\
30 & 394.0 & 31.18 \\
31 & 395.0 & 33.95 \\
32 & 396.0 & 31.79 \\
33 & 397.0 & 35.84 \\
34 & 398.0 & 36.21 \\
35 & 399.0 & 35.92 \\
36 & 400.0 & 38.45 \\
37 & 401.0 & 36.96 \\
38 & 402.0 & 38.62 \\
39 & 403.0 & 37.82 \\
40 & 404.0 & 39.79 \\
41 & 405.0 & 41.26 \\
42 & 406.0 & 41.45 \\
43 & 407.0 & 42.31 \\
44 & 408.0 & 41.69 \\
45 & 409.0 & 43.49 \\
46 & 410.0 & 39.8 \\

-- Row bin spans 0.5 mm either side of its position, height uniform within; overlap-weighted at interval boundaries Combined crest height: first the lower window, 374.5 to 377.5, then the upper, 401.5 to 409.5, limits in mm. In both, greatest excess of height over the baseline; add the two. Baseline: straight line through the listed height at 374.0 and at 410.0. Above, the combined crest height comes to 1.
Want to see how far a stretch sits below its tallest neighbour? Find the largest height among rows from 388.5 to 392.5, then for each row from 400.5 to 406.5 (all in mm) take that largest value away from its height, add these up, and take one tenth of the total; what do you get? 10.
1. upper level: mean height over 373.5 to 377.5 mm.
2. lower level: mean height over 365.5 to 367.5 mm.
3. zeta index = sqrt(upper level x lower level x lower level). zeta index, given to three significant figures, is 291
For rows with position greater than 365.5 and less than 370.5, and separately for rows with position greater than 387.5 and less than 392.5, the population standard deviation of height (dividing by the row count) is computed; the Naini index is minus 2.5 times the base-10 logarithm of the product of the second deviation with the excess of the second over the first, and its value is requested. -1.2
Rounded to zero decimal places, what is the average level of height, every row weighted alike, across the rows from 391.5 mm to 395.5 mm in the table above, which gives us 29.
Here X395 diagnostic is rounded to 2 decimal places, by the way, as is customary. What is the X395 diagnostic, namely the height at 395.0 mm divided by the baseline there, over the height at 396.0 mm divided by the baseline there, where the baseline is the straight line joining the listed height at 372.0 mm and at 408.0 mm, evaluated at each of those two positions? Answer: 1.07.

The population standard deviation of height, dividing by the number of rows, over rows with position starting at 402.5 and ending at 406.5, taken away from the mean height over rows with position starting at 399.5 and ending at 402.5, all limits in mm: 37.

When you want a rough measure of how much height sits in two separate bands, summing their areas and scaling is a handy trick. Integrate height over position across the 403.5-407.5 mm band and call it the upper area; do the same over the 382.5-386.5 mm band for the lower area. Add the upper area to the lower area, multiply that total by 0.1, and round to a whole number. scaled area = 22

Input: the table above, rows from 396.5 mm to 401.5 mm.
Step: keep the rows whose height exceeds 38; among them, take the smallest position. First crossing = 400.0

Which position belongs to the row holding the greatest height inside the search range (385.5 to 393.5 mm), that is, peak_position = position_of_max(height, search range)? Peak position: 393.0 mm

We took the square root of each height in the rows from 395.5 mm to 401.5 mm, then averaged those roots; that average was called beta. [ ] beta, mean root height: 6.0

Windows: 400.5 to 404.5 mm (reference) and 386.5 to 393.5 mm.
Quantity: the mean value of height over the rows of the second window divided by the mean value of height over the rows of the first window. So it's 0.49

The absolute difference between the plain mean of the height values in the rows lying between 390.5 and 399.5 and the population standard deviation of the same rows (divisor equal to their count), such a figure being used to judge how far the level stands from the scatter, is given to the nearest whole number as 25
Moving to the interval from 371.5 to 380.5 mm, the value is 26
